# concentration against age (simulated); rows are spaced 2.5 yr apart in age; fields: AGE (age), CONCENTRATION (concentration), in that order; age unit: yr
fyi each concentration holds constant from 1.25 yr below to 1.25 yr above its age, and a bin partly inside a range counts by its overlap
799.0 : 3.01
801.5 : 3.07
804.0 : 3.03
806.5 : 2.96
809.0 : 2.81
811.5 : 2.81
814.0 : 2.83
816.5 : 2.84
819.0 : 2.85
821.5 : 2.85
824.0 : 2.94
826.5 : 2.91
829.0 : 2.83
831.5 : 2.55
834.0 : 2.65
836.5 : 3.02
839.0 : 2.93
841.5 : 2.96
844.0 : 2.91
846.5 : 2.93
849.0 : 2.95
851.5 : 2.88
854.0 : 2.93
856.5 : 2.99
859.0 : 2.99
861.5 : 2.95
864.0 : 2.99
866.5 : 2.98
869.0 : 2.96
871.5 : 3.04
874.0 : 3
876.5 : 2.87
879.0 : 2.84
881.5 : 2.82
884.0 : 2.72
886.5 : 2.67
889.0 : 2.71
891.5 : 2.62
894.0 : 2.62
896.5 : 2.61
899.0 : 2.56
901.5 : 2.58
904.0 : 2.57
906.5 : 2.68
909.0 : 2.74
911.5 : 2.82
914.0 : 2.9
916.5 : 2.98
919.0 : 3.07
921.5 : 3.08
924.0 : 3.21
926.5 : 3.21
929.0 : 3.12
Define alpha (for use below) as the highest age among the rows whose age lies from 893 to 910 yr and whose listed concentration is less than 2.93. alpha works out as 909.0 yr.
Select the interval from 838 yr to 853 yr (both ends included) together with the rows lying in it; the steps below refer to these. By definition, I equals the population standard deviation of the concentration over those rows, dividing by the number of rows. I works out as 0.026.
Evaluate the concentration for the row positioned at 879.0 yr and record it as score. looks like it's 2.84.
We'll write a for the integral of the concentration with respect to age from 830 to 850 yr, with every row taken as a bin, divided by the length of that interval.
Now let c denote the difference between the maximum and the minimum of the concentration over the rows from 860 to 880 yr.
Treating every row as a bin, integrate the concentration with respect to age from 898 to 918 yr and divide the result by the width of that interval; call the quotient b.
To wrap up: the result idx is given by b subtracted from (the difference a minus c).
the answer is -0.07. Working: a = 2.86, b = 2.74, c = 0.20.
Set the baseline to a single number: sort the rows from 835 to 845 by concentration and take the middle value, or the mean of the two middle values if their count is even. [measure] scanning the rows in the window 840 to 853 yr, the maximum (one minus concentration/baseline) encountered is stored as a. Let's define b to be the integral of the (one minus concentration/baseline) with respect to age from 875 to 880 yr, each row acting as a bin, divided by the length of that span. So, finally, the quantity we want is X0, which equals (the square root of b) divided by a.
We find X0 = 8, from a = 0.02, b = 0.028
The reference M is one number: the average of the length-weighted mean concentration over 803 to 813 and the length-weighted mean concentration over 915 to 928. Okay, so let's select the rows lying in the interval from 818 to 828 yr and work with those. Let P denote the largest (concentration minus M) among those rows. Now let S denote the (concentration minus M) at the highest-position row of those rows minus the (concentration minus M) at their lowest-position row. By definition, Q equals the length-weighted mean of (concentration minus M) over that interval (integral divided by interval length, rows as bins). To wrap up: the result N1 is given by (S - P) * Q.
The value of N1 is -0.014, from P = -0.06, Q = -0.11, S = 0.06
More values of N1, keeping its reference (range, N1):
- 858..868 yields 0.000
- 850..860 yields -0.007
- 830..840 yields -0.078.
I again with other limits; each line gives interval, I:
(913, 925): 0.104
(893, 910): 0.061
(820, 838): 0.154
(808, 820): 0.016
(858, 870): 0.016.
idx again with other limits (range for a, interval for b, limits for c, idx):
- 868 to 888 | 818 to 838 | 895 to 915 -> -0.30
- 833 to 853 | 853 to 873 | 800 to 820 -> -0.33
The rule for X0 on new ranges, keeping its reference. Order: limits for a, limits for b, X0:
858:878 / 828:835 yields 12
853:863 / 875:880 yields 33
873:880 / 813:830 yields 5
